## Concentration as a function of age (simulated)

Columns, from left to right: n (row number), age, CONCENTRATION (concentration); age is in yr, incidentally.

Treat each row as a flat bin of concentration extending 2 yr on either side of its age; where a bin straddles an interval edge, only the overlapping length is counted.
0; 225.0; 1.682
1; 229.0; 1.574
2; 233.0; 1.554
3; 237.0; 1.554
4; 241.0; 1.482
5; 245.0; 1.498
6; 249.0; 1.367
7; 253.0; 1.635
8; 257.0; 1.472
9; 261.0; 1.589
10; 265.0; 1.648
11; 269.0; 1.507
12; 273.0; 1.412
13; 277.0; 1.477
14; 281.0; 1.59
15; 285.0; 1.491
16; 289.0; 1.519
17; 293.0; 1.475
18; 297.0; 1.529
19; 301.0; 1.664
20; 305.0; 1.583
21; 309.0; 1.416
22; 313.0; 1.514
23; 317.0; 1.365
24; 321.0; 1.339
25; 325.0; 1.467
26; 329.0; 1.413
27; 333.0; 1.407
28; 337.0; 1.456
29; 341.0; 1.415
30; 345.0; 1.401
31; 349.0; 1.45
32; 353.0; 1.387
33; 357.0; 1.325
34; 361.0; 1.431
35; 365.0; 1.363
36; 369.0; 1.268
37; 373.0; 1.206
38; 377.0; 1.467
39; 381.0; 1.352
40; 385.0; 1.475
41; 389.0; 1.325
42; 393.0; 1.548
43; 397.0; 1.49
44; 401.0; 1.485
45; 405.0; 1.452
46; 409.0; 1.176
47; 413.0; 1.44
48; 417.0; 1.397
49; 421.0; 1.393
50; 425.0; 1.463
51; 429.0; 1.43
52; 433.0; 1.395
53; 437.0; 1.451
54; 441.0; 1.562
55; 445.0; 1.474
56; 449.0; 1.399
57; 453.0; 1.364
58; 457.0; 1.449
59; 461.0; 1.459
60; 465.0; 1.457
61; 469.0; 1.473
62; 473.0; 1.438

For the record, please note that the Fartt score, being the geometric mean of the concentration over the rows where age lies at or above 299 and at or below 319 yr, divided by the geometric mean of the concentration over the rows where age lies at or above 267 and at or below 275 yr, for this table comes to 1.03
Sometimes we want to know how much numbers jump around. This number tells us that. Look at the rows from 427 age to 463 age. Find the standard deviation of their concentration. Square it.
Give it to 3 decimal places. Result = 0.003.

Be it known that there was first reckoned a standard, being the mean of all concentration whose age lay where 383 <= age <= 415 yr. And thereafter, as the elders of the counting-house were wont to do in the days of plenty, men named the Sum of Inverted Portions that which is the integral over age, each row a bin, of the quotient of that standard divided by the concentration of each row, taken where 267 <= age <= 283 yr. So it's 15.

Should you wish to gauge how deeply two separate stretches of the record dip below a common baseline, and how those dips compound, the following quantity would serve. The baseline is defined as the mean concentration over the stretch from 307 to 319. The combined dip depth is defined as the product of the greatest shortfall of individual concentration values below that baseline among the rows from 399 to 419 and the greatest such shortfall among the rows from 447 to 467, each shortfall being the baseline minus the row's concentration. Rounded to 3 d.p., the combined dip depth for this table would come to 0.017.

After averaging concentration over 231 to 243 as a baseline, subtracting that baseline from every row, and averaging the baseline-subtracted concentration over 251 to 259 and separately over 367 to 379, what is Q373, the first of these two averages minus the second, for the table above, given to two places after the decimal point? 0.24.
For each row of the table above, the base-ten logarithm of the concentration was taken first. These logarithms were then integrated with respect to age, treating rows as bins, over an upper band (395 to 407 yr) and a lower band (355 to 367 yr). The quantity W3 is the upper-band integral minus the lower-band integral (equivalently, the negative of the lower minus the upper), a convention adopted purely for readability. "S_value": 0.38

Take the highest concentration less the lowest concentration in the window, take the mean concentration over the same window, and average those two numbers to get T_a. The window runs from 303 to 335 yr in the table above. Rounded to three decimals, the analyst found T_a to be 0.841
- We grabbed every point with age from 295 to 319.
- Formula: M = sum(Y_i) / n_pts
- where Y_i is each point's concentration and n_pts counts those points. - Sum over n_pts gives 1.51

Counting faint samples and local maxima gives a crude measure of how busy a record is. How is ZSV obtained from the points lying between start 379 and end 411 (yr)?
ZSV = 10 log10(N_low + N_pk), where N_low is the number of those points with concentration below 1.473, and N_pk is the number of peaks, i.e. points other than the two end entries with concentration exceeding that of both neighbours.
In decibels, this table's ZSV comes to 7.8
